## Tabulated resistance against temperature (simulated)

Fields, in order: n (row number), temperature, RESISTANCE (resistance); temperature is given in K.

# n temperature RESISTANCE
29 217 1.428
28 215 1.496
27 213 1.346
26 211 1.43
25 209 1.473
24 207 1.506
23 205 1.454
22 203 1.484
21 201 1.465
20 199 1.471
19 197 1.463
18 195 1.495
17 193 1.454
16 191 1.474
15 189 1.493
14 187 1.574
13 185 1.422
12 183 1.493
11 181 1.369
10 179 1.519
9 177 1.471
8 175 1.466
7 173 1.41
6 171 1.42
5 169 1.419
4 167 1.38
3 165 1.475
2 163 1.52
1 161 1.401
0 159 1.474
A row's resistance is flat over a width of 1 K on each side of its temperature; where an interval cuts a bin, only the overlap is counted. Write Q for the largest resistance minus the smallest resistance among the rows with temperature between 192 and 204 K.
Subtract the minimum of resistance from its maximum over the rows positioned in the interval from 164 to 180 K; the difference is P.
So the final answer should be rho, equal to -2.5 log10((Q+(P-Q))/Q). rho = -1.3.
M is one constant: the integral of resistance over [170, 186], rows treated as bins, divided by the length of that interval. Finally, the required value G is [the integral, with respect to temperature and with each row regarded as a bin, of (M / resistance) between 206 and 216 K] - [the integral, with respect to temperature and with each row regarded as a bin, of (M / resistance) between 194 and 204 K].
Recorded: 0.19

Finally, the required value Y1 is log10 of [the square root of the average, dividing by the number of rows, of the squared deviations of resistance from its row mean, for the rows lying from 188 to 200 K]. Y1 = -1.8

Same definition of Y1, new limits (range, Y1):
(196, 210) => -1.8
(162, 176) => -1.4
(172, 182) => -1.3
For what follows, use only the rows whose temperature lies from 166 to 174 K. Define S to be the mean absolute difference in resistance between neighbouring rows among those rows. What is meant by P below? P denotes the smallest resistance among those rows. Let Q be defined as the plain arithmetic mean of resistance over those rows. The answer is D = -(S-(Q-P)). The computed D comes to 0.011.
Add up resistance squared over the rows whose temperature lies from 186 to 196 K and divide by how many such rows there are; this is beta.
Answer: 2.25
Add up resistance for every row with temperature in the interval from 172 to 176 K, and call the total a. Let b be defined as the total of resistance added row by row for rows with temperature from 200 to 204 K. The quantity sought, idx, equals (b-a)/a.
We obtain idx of 0.025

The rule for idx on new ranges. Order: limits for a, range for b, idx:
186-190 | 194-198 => -0.036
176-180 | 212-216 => -0.049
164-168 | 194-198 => 0.036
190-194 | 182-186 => -0.004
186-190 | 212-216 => -0.073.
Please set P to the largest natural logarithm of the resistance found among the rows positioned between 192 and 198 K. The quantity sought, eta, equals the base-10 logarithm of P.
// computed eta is -0.396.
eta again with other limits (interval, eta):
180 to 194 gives -0.343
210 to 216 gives -0.395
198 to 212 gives -0.388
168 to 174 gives -0.455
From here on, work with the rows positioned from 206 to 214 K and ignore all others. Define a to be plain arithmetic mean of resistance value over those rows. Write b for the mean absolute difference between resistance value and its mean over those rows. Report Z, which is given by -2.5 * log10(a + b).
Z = -0.433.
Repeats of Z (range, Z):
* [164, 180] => -0.428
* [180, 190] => -0.462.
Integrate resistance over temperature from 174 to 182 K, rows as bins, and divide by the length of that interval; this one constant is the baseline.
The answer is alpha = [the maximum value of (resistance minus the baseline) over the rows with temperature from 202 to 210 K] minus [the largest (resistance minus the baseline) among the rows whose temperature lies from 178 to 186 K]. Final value -0.013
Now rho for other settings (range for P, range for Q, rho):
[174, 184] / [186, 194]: -0.2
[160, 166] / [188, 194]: -1.2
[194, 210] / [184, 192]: 1.2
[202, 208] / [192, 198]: -0.3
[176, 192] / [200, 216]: -0.3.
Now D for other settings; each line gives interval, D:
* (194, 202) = -0.005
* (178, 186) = -0.033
